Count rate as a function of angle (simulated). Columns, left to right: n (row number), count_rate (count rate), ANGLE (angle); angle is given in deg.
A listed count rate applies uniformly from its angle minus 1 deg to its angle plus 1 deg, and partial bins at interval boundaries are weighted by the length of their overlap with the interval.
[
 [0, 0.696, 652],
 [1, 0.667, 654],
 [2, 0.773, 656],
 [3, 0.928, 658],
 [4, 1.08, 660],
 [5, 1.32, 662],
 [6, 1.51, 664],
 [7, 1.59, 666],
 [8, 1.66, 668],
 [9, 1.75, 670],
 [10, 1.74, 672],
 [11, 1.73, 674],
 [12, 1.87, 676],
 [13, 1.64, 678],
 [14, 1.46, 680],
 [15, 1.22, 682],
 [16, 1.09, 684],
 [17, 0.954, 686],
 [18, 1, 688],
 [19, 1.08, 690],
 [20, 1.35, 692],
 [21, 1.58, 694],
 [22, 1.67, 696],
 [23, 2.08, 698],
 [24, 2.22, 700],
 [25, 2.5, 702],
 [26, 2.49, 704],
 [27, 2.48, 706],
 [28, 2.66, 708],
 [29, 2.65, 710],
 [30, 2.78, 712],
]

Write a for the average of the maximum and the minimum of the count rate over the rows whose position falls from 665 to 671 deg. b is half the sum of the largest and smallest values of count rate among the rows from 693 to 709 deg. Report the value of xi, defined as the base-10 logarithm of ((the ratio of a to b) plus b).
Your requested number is 0.46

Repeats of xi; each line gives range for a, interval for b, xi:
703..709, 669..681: 0.51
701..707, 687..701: 0.50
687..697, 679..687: 0.36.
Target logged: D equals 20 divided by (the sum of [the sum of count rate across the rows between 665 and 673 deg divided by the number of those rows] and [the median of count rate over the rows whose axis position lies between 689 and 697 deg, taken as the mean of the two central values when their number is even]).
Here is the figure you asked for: 6.3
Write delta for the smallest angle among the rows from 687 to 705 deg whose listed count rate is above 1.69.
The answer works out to 698 deg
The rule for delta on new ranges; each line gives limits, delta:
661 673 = 670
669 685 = 670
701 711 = 702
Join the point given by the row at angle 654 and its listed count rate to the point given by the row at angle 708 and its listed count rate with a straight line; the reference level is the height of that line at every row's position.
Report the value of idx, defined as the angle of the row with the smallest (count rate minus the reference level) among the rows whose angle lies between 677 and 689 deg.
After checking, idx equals 688 deg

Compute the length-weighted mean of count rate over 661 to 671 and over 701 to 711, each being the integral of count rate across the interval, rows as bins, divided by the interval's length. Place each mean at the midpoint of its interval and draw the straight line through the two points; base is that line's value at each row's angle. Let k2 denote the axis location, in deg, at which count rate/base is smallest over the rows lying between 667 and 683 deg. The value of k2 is 682 deg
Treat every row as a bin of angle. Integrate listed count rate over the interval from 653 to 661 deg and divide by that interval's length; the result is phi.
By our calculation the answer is 0.9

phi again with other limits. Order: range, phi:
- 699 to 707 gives 2.4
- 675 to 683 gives 1.5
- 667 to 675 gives 1.7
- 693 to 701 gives 1.9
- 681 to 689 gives 1.1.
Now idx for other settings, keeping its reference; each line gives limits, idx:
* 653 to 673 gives 654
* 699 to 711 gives 700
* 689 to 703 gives 690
